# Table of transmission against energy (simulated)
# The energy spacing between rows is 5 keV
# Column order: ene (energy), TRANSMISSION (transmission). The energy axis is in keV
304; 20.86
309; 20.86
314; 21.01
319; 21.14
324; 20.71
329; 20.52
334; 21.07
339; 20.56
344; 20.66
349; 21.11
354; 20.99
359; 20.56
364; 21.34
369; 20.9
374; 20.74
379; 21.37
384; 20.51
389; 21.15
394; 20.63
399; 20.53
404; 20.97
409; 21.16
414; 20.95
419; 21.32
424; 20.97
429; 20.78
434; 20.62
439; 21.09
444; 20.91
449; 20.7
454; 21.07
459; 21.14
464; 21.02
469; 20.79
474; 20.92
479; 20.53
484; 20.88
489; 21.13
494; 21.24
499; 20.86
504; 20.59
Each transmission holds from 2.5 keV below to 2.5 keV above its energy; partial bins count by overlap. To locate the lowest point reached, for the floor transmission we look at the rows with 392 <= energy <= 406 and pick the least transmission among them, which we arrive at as 20.53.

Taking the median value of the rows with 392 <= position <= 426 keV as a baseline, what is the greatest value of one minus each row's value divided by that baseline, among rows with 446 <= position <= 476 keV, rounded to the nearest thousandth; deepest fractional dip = 0.013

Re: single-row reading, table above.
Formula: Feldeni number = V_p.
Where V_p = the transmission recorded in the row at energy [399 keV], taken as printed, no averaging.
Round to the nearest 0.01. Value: 20.53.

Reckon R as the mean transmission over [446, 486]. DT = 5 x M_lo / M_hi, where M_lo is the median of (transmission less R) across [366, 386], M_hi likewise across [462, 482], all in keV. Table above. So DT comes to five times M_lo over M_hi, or 12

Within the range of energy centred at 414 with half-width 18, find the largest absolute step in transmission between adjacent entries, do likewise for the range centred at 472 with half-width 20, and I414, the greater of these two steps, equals 0.4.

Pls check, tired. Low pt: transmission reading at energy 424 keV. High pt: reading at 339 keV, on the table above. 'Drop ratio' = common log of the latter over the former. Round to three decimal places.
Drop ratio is -0.009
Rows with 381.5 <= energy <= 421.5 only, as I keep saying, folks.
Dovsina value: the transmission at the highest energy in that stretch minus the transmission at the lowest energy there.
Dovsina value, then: 0.81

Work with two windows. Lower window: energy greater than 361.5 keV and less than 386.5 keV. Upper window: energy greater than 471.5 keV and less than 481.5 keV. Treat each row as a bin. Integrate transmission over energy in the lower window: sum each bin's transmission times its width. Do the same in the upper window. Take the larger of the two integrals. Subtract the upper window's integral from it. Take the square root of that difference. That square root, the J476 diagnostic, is 18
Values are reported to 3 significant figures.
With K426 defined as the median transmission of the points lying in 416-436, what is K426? 20.9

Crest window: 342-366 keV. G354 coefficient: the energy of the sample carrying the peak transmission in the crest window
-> 364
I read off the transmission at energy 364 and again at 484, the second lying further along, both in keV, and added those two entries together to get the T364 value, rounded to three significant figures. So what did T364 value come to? 42.2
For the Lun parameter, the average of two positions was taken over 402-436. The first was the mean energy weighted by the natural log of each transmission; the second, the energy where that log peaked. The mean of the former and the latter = 419.0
